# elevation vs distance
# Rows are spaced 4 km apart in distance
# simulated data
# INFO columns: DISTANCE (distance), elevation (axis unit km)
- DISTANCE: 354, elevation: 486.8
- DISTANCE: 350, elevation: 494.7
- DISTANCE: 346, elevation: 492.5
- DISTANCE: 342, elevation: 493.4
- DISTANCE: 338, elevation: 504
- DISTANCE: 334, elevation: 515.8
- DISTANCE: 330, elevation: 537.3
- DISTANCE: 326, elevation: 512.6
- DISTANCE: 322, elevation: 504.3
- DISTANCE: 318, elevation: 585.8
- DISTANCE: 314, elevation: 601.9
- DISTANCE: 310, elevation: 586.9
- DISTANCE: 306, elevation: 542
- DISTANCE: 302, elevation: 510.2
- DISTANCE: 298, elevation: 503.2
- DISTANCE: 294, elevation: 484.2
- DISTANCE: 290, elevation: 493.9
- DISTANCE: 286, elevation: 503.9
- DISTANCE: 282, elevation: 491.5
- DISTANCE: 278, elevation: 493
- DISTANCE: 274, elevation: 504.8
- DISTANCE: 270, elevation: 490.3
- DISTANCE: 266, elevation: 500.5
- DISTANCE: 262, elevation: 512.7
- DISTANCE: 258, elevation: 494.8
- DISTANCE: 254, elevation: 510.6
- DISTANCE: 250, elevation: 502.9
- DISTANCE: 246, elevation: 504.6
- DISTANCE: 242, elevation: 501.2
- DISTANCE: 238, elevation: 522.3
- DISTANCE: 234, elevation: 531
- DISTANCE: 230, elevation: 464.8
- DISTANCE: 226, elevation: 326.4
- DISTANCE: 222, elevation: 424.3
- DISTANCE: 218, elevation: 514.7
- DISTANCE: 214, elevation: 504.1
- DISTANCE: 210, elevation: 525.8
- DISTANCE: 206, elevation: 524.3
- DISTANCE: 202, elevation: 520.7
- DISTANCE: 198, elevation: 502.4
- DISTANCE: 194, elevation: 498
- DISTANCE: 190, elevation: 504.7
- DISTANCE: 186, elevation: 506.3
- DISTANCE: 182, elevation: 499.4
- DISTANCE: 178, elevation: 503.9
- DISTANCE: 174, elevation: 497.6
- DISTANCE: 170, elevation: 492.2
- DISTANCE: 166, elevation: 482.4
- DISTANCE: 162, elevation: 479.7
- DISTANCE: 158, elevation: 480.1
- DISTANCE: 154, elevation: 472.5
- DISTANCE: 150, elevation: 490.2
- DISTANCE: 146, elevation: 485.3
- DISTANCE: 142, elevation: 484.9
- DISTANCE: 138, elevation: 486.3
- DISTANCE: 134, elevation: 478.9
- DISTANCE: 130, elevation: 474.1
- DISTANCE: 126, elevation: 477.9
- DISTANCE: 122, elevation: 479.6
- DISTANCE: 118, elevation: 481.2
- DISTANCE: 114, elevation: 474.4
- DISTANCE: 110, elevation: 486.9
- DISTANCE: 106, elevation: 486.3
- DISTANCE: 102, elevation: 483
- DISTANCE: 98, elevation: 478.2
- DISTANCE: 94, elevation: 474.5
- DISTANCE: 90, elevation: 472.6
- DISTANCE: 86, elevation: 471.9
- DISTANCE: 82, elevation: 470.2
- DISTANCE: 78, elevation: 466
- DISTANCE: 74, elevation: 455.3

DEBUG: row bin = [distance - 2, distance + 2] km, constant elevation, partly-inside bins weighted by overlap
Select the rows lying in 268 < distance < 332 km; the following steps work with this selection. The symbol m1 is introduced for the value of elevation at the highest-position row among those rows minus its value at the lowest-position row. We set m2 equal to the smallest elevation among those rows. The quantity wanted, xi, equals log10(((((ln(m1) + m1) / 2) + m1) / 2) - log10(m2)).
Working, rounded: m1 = 47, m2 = 484.2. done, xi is 1.5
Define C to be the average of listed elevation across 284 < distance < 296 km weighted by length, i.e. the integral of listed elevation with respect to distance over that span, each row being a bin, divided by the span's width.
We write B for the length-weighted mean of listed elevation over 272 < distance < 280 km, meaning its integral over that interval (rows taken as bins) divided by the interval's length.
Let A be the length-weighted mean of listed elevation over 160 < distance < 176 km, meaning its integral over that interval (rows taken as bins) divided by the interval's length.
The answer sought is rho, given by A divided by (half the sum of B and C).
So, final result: 0.98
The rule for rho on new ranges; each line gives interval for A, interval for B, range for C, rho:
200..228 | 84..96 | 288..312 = 0.96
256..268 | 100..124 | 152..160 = 1.05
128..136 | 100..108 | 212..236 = 1.01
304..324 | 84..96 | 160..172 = 1.18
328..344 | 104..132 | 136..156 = 1.06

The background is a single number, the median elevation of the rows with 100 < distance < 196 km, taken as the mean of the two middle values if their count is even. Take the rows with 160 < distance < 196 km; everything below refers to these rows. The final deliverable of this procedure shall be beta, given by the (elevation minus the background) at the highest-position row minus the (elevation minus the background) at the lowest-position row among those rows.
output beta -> 18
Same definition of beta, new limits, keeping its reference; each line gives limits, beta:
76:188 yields 40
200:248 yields -16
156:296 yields 4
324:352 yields -18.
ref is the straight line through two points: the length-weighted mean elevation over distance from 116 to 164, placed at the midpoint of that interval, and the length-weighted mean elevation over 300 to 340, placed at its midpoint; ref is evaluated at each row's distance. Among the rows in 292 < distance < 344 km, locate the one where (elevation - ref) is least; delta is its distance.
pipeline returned 342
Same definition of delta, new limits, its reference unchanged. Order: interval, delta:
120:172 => 154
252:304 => 294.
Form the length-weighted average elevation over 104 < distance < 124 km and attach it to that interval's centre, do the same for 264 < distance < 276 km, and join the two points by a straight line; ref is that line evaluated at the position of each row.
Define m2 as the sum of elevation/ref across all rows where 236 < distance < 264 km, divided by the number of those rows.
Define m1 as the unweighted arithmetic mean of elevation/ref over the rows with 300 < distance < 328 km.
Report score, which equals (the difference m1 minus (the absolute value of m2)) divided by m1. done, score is 0.06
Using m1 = 1.09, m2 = 1.02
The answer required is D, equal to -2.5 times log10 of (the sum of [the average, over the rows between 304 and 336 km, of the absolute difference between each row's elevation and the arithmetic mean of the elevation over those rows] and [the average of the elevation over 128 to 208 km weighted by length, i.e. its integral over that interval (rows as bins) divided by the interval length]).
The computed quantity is -6.80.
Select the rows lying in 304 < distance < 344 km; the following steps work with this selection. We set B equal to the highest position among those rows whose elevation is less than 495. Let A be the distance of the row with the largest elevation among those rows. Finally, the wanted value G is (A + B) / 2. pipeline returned 328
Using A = 314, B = 342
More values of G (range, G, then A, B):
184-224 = 216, 210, 222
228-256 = 232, 234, 230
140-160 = 154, 150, 158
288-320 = 304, 314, 294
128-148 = 142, 138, 146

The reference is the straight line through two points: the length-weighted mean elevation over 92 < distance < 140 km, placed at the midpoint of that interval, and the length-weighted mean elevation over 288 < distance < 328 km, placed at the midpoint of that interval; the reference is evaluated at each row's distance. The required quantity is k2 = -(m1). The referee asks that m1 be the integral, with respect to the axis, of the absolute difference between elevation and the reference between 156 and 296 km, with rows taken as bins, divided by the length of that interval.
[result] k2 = -22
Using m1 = 22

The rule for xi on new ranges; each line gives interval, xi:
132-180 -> 1.2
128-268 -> 1.3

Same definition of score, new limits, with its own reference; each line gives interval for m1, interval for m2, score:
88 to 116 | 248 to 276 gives -0.01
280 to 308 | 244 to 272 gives 0.00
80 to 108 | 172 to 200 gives -0.03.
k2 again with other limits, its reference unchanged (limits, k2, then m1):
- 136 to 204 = -6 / 6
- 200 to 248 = -36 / 36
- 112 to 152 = -4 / 4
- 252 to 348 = -30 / 30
